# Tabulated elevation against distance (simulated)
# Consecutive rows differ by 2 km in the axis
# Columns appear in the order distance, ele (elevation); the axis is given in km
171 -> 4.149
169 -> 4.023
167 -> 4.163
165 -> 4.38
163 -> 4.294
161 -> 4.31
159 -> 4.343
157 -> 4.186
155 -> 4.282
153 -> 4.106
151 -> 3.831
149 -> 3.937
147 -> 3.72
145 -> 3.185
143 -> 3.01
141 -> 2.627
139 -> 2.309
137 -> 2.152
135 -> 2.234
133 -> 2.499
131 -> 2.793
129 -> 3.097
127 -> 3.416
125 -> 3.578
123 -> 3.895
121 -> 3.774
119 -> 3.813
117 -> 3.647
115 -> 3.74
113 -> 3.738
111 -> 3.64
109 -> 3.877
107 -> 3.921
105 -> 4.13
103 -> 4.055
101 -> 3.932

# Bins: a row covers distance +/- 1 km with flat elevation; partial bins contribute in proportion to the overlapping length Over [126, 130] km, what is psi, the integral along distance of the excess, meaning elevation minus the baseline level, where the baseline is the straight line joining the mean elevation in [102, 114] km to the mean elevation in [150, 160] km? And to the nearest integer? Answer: -3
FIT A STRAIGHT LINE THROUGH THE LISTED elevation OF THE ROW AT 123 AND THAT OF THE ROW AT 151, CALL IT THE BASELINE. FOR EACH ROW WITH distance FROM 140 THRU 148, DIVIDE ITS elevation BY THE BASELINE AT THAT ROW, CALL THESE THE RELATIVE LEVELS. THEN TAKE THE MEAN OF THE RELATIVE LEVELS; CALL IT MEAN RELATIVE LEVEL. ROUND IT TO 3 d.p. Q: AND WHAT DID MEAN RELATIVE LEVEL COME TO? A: 0.815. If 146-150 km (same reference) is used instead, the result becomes 0.998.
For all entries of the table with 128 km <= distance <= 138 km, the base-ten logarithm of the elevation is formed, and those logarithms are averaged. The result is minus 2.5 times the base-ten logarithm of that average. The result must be 0.99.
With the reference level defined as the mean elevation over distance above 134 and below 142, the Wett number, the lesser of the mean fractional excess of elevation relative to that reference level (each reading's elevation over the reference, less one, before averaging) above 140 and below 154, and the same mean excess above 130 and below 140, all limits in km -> 0.03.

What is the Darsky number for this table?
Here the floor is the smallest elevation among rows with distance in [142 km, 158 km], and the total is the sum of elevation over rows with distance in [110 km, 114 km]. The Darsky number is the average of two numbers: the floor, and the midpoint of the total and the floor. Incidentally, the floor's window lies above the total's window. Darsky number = 4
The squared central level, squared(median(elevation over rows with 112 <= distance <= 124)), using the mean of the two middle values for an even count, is 14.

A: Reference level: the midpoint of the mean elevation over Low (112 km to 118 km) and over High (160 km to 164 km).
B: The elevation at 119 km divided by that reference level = 0.95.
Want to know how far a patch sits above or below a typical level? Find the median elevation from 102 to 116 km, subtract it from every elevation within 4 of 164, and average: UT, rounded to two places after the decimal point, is 0.41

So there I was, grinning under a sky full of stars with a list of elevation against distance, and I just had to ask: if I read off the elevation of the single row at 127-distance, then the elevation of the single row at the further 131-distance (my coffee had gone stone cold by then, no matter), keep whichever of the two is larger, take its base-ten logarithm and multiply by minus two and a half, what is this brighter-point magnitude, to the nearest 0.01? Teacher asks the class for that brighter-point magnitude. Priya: -1.33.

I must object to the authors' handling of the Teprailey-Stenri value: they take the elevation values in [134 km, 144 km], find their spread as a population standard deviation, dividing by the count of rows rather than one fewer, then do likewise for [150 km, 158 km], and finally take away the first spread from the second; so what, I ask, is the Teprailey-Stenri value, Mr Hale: -0.15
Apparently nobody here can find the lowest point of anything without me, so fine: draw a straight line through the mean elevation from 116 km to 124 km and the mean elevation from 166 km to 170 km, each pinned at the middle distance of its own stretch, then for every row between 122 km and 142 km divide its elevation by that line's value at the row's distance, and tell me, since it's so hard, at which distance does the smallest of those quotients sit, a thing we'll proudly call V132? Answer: 137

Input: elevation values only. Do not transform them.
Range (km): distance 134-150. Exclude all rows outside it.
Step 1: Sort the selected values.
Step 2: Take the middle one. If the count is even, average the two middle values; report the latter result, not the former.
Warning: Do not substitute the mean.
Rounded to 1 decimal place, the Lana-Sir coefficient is 2.8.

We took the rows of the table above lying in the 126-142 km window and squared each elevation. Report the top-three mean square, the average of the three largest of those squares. 9.7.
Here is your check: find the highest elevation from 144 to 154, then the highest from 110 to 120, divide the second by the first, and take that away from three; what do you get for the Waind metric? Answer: 2.07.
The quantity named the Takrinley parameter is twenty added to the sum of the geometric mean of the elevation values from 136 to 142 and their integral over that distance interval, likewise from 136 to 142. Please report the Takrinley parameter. 37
